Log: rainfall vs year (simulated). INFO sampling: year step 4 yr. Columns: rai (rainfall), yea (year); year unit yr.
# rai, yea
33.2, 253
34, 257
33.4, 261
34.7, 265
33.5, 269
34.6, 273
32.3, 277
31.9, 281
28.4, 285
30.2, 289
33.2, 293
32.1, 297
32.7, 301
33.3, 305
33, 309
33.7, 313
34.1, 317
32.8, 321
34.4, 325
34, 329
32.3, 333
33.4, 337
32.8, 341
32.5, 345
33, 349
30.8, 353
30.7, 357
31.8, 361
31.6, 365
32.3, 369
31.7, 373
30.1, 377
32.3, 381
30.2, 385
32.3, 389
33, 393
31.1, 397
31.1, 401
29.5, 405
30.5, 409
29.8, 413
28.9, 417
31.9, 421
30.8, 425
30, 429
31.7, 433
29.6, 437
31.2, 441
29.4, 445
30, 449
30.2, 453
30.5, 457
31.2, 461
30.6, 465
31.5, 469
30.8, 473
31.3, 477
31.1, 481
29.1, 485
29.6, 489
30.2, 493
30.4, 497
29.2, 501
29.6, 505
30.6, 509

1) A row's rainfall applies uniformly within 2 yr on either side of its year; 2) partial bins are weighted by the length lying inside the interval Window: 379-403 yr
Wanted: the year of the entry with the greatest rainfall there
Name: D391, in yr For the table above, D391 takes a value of 393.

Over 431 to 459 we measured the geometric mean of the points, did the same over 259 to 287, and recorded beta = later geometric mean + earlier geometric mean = 63.0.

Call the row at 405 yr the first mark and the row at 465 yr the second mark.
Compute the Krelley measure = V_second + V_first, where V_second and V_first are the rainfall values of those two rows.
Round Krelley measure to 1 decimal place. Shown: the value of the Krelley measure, 60.1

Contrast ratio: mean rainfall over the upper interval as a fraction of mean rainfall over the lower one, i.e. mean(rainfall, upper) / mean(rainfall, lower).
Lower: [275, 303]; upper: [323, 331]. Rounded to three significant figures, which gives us 1.08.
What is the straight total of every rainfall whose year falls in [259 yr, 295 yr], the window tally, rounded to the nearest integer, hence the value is 292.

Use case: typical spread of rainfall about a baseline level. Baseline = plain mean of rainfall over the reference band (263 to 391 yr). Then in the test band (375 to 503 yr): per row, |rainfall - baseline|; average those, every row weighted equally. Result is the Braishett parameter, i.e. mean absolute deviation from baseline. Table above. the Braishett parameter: 1.84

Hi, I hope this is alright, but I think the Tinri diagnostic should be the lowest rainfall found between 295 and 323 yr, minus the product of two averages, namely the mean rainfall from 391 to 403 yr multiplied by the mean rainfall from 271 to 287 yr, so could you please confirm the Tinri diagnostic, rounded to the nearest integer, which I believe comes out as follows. -977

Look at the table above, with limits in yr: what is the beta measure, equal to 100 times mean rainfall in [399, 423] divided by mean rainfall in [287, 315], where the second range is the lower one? 93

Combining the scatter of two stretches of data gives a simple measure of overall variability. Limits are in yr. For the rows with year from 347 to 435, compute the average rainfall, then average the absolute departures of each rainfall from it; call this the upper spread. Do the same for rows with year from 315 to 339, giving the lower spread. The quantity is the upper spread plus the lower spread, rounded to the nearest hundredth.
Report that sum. 1.59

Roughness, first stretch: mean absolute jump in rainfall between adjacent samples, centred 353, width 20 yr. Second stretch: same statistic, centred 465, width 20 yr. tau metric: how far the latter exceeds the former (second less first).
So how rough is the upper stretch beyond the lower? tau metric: -0.25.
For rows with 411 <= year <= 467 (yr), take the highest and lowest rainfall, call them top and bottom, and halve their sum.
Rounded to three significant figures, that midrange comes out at 30.4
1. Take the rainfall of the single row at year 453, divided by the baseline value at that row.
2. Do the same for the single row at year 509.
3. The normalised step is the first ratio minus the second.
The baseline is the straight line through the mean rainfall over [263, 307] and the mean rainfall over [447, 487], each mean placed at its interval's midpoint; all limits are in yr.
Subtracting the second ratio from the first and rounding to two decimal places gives -0.03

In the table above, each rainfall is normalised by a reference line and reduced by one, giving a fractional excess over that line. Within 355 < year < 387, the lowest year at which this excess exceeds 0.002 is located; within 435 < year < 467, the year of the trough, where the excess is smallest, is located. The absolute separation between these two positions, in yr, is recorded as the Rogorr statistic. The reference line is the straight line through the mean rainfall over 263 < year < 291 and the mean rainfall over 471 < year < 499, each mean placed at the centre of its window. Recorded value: 84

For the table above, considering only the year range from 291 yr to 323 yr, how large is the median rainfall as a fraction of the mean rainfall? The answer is 1.000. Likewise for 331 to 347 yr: 0.997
